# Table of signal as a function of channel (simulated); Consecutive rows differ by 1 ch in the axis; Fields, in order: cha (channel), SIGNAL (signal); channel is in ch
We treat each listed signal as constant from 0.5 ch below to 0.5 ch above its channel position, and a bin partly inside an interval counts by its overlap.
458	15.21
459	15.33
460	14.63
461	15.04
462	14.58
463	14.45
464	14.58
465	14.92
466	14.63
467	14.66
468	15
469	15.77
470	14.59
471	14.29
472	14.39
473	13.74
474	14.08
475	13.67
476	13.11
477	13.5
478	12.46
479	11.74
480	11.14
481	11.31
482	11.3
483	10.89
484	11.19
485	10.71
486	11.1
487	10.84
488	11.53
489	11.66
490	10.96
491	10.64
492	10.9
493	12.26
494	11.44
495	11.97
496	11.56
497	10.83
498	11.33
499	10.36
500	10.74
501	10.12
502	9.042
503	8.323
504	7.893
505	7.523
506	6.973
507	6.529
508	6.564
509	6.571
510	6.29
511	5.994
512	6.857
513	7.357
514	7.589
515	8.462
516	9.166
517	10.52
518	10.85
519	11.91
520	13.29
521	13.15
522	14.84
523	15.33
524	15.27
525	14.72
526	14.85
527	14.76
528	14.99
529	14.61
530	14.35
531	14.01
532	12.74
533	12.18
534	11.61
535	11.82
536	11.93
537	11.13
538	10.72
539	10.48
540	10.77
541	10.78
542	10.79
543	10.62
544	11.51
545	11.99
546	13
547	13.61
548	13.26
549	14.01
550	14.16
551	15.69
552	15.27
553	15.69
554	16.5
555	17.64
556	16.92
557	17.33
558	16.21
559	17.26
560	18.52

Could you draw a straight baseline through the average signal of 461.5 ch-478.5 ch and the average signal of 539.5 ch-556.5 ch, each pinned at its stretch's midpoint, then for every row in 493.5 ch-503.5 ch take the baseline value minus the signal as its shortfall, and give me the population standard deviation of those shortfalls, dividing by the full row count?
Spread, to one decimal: 1.1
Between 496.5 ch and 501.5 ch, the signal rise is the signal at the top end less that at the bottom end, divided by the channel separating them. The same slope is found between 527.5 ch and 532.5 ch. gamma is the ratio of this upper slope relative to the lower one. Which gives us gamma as 3.2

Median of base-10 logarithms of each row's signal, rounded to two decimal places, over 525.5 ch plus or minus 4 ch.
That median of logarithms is 1.17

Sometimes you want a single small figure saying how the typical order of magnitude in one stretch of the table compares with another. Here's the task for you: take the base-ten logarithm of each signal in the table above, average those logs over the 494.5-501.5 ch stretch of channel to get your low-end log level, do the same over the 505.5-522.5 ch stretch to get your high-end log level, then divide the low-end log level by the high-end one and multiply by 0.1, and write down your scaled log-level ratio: 0.111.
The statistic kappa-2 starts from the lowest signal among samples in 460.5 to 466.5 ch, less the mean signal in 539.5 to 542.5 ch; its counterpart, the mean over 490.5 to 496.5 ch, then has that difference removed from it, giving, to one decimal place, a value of 7.8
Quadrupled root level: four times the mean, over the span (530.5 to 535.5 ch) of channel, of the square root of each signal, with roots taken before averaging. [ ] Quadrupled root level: 14.1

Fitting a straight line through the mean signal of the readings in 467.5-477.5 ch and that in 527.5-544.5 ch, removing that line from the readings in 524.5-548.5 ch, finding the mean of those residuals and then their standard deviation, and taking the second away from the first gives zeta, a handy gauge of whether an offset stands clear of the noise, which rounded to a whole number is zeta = -1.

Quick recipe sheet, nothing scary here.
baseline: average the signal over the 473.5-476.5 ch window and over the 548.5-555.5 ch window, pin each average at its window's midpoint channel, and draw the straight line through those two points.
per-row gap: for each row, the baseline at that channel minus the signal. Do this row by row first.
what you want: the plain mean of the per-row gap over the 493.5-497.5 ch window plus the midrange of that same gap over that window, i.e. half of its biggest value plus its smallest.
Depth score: 5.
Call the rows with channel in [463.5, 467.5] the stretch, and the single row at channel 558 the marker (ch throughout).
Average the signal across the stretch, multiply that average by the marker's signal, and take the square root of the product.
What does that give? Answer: 15.4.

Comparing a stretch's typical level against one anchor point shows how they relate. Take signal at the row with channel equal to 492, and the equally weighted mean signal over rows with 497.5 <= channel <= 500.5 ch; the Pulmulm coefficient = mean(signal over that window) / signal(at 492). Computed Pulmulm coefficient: 0.992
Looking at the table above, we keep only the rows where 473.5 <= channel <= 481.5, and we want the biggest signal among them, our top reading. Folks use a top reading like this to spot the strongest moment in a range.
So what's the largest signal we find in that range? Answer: 14.08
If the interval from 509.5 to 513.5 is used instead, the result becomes 7.357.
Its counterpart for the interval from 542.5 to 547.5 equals 13.61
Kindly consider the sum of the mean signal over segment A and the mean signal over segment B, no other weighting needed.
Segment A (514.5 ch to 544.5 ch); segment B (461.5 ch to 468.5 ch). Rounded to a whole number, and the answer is 27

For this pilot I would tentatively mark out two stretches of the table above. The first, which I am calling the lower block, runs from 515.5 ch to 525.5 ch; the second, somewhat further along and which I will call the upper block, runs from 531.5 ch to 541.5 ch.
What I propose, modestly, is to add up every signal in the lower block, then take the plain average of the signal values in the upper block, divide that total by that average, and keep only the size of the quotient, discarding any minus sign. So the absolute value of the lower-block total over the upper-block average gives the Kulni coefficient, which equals 11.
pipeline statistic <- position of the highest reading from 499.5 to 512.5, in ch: 500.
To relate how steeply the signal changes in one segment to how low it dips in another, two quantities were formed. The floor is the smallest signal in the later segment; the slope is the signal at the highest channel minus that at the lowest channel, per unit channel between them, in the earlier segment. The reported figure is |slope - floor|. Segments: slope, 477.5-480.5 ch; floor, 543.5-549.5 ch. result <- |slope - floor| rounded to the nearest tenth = 12.2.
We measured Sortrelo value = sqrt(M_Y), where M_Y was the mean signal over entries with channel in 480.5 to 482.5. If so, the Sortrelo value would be 3.36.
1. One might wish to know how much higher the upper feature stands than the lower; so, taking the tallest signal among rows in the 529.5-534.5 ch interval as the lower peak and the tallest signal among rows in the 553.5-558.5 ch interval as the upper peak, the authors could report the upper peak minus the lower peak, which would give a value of 3.3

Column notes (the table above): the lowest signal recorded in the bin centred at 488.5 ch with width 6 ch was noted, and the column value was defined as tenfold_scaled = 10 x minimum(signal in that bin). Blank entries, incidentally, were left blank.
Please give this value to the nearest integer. 106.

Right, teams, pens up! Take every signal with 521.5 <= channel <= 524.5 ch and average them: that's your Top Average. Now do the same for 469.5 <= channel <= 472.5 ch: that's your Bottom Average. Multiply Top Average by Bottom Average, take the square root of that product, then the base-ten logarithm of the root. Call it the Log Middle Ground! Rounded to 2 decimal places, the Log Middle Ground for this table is 1.17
